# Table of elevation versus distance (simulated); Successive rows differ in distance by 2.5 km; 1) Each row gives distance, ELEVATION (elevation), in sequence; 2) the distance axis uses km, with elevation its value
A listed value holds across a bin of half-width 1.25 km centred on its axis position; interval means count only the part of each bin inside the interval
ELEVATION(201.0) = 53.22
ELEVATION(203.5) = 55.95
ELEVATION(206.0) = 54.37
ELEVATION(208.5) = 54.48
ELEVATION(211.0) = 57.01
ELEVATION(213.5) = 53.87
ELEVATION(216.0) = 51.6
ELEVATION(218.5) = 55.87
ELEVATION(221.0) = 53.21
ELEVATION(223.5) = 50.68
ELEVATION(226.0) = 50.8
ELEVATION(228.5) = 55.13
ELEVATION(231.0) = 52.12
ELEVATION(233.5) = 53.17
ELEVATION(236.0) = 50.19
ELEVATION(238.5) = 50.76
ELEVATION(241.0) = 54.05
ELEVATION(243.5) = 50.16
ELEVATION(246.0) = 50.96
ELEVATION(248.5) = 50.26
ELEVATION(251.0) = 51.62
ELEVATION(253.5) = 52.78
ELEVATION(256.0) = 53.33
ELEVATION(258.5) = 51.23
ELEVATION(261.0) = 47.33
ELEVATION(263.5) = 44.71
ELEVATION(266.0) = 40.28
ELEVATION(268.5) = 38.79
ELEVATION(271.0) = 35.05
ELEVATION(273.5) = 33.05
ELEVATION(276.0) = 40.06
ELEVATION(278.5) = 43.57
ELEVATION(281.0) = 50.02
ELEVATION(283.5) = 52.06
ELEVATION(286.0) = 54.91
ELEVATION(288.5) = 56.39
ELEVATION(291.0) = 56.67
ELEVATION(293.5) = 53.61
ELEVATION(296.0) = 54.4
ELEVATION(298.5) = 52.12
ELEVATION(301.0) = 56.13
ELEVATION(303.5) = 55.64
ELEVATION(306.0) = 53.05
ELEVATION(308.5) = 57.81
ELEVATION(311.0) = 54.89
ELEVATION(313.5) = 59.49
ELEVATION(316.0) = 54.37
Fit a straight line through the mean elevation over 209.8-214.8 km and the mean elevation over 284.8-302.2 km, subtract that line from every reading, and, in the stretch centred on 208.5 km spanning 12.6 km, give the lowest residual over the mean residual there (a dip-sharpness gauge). 5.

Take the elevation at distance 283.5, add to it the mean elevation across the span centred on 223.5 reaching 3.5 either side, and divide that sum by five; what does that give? 20.7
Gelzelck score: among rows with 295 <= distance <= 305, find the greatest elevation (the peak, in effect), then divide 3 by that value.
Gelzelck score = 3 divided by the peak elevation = 0.053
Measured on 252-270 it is 0.056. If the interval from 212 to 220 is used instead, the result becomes 0.054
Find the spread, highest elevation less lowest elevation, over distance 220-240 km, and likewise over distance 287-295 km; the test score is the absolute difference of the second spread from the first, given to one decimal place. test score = 1.9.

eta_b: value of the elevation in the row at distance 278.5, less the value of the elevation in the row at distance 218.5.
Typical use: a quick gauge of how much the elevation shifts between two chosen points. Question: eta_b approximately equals -12.3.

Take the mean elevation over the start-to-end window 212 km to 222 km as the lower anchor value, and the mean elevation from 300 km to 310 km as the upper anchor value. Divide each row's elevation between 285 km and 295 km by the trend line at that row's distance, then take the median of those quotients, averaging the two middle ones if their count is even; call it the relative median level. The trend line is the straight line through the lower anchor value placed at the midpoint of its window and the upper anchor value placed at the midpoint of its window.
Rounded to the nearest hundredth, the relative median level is 1.01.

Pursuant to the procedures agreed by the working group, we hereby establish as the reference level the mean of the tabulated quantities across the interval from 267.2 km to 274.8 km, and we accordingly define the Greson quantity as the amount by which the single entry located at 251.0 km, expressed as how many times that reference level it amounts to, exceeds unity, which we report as 0.45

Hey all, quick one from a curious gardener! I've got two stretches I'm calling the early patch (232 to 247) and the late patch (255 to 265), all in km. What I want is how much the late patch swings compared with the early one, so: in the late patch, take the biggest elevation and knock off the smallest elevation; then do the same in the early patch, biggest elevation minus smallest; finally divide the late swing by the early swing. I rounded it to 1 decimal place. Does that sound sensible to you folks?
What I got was 2.2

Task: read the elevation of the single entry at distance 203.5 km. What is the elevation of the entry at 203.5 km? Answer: 55.95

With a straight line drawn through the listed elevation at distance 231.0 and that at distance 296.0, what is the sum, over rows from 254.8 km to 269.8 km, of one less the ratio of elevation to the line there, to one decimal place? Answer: 0.8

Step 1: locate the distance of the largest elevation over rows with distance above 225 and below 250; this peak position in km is 228.5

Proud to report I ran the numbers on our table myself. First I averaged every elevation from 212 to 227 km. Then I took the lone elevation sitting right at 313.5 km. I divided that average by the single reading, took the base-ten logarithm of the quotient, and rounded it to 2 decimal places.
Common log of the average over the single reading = -0.05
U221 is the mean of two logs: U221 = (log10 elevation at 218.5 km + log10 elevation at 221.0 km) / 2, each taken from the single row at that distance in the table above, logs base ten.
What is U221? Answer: 1.74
